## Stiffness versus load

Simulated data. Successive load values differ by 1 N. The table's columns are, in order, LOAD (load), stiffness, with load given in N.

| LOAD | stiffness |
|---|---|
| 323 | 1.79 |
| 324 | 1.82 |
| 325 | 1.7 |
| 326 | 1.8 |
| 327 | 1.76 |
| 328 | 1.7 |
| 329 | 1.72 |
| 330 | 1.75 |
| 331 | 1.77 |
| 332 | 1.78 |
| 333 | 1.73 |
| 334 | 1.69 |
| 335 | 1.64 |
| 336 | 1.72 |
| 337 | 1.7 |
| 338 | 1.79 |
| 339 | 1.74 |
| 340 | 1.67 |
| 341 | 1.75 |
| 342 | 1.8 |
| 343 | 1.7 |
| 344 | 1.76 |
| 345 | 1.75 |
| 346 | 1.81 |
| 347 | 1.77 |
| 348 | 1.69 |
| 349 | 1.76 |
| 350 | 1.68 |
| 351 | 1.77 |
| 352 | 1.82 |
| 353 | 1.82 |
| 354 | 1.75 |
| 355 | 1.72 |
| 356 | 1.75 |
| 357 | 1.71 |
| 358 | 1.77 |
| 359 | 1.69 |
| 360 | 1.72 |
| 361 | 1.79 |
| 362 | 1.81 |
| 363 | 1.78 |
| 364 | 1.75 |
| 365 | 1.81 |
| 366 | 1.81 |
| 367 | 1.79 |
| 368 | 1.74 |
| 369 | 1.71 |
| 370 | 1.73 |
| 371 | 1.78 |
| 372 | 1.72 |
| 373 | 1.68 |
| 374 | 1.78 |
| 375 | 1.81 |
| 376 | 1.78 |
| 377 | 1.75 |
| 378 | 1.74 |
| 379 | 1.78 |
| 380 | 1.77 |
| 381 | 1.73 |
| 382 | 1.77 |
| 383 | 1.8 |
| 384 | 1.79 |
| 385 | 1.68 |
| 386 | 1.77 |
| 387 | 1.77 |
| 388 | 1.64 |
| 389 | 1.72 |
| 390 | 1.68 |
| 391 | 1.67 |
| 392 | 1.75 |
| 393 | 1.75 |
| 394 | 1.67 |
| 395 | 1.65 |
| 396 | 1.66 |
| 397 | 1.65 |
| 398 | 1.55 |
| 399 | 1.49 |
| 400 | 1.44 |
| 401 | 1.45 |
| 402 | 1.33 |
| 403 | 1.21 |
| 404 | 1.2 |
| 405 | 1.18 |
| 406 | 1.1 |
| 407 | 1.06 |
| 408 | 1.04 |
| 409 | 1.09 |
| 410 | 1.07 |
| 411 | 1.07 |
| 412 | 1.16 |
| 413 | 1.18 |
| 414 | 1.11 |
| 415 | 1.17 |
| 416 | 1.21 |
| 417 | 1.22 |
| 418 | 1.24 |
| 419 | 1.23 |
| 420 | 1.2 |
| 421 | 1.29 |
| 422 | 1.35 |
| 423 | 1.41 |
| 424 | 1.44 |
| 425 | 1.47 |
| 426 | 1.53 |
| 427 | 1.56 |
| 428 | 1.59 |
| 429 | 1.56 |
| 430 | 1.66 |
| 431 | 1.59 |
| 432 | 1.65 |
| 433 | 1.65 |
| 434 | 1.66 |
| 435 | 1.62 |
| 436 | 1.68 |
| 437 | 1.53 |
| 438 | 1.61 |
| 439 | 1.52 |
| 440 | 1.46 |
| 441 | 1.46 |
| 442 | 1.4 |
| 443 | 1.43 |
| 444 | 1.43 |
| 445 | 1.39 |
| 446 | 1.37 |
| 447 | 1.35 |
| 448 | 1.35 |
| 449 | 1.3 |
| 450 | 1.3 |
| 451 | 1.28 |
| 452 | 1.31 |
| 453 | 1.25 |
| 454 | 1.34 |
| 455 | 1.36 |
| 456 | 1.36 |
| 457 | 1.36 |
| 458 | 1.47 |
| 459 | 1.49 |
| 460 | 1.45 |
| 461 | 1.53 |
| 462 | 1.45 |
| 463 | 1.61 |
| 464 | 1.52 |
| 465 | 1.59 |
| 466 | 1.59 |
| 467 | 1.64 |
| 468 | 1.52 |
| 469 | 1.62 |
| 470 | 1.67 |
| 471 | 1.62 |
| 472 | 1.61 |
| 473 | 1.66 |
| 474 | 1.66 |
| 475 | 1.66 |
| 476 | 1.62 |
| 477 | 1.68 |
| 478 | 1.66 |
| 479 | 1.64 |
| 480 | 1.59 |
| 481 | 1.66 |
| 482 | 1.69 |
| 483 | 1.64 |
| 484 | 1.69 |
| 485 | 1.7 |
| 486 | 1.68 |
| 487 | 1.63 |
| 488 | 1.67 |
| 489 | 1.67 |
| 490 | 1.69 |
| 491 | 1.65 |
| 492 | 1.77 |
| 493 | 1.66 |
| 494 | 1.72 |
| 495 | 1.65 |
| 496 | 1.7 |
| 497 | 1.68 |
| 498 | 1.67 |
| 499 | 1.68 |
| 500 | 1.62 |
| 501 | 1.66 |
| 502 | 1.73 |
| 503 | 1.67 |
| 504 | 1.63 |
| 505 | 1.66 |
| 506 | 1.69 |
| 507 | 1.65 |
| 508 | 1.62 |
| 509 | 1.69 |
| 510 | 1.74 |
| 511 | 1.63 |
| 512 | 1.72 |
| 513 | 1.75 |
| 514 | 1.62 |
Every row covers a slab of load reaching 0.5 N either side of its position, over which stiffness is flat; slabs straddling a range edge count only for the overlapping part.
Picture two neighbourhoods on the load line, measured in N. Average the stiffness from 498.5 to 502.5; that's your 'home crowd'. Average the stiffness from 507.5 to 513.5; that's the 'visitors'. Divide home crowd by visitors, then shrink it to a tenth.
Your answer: 0.099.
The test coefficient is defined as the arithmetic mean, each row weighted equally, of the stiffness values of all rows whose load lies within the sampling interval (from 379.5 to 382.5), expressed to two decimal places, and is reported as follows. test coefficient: 1.76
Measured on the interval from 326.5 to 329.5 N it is 1.73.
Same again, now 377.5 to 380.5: 1.76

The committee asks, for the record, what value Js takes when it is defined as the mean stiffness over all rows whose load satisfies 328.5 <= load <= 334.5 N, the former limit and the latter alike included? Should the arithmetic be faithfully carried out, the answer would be 1.74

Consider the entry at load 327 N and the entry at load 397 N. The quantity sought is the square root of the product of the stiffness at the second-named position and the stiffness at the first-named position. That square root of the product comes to 1.70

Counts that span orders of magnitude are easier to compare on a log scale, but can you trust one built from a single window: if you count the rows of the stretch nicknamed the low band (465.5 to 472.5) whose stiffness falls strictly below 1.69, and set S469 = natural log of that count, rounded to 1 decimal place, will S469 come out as 1.9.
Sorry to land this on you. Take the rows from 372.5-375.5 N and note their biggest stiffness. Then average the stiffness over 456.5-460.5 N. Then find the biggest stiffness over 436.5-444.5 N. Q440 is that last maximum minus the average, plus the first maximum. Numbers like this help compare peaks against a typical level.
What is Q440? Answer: 1.98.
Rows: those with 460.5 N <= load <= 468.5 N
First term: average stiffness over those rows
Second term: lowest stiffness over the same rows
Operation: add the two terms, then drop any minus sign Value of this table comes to 3.01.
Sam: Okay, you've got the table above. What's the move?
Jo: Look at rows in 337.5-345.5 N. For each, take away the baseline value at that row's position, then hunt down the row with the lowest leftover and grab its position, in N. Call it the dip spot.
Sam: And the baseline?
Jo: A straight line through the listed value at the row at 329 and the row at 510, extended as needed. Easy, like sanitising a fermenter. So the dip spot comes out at 340 N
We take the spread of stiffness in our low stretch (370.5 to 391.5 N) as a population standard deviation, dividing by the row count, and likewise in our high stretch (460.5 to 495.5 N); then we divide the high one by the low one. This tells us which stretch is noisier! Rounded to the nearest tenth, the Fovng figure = 1.3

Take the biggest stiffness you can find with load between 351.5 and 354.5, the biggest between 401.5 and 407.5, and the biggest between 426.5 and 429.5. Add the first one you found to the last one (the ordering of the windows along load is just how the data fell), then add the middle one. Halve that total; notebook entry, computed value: 2.37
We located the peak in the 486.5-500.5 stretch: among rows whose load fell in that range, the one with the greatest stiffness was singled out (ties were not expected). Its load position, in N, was 492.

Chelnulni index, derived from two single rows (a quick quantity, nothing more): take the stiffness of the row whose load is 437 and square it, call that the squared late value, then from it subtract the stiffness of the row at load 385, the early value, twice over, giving -1.0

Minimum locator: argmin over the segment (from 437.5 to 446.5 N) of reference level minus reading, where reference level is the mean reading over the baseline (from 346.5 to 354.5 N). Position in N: 438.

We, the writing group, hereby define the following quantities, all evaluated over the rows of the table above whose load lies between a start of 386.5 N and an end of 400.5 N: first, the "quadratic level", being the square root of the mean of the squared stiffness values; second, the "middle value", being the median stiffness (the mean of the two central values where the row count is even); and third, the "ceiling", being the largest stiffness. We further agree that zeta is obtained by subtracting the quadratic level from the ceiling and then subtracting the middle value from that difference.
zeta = -1.55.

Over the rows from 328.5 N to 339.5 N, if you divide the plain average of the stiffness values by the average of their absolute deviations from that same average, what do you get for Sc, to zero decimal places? 53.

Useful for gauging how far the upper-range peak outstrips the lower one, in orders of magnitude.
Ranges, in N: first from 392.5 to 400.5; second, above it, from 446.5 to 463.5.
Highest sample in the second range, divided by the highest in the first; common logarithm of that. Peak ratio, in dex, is -0.04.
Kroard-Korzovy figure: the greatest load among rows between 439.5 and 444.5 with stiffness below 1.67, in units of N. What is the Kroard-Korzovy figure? 444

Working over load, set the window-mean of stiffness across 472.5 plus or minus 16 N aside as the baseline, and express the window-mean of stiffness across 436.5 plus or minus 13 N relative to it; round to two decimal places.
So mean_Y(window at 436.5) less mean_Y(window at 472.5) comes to -0.09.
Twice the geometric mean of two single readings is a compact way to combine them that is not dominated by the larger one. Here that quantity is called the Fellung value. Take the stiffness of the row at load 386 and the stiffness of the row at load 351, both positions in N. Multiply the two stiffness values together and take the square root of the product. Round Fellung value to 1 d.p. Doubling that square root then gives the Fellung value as 3.5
